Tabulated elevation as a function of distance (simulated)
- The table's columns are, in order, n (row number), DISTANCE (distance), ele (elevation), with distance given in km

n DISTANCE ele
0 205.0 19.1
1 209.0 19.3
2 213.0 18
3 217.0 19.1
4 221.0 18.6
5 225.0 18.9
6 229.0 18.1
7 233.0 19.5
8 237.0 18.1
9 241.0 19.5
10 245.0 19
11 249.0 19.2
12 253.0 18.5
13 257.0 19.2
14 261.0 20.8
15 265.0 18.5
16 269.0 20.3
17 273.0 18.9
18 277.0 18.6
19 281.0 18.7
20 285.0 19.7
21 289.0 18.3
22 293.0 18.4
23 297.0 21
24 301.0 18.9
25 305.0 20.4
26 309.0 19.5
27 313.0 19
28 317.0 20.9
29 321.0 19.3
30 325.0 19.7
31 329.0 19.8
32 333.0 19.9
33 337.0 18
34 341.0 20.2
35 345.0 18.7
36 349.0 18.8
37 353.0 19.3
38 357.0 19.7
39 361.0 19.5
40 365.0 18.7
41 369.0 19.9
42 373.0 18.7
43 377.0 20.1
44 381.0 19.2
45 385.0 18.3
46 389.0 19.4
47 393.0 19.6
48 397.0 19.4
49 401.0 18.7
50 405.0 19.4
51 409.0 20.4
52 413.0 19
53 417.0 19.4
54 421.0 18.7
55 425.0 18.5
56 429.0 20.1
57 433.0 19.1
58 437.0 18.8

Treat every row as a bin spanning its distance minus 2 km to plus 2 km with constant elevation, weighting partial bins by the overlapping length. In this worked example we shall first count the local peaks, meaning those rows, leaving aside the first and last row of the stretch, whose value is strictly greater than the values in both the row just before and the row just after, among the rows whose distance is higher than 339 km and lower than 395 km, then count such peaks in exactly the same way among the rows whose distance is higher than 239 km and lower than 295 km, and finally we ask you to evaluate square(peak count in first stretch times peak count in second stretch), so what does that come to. 144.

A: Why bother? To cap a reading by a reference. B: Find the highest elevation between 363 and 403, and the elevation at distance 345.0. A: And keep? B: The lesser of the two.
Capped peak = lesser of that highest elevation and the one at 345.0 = 18.7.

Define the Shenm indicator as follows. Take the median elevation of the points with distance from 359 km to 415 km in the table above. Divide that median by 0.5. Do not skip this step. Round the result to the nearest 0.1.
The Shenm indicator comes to 38.8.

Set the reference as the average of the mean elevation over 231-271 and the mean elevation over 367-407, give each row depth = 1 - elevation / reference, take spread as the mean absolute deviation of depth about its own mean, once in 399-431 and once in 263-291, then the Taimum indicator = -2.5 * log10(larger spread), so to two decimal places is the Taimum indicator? 3.82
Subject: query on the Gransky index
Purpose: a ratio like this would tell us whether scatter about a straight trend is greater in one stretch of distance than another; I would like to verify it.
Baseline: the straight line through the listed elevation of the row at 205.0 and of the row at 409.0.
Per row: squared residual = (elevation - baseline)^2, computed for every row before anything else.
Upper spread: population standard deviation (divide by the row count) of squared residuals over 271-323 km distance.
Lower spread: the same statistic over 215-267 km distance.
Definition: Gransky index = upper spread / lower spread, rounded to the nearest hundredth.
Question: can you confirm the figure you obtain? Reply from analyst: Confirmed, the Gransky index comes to 0.94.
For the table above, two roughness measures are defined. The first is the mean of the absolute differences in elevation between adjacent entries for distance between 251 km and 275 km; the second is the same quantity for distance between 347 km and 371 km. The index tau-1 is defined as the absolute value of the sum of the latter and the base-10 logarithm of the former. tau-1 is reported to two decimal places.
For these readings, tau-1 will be 0.81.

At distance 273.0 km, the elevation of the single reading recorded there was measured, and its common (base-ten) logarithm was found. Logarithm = 1.28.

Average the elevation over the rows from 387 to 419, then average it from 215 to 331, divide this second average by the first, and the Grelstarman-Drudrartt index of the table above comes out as 0.99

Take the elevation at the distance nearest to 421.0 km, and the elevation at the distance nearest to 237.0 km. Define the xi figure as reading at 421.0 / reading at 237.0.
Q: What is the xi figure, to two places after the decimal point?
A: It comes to 1.03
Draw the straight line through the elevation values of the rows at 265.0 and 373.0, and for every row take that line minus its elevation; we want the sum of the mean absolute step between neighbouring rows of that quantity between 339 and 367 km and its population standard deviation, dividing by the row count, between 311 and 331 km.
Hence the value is 1.23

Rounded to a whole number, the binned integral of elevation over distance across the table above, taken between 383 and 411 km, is 541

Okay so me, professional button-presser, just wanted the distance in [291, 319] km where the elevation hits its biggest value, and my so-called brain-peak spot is 297.0 km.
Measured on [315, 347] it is 317.0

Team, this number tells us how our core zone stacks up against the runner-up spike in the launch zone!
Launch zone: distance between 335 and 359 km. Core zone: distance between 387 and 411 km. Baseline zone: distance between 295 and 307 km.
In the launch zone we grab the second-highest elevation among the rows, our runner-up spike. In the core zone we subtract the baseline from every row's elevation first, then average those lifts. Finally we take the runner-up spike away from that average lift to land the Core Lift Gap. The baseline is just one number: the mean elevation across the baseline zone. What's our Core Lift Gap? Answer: -20.32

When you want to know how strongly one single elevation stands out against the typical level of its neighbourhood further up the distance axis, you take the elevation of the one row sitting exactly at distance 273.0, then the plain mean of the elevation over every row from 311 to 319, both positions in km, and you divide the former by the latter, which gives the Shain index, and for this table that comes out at 0.95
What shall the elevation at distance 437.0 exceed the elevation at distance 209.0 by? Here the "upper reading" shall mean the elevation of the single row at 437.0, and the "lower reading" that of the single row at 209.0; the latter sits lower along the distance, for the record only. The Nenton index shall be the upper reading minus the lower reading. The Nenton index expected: -0.5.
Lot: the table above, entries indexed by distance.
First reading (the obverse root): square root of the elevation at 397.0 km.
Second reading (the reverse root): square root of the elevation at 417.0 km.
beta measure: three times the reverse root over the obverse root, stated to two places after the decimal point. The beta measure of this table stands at 3.00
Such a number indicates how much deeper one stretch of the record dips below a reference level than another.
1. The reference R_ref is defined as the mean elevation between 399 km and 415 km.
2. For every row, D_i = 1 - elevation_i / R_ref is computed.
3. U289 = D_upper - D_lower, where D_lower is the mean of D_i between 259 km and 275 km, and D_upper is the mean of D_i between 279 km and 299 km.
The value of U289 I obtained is 0.021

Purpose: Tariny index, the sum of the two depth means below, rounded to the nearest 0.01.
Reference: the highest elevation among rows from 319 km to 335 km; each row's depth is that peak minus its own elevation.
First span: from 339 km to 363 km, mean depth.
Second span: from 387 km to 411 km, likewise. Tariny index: 0.95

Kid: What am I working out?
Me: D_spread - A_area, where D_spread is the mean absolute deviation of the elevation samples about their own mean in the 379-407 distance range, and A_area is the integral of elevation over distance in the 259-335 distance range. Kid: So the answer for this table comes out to -1482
